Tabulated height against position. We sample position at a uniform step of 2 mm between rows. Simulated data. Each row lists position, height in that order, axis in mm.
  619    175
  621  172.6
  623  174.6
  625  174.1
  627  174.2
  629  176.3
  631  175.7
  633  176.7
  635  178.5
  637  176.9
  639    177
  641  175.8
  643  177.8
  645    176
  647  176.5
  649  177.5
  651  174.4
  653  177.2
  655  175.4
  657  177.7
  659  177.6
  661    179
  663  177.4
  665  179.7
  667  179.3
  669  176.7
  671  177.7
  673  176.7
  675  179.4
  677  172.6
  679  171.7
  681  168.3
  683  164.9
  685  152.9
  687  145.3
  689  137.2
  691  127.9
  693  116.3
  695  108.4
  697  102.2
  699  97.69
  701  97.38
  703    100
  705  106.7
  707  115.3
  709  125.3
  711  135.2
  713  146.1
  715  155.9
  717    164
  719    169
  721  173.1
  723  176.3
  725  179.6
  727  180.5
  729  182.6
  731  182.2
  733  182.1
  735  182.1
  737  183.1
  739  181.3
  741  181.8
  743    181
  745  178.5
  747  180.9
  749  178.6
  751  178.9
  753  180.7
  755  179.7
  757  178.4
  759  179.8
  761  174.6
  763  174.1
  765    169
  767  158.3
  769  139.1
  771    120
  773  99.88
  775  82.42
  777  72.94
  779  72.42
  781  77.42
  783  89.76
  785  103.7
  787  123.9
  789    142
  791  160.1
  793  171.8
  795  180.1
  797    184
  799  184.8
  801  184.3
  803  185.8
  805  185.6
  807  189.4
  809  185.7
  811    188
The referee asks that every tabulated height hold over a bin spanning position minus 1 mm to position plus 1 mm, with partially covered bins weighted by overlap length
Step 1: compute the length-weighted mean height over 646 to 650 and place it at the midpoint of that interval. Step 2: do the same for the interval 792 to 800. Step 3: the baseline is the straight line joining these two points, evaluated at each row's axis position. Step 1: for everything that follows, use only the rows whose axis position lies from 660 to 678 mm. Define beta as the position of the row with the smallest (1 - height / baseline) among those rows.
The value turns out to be 665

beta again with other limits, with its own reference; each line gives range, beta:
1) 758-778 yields 759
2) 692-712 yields 711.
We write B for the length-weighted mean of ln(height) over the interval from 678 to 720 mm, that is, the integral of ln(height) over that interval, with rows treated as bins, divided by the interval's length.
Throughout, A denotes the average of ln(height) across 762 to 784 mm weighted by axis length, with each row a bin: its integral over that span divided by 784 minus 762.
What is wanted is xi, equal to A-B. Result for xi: -0.19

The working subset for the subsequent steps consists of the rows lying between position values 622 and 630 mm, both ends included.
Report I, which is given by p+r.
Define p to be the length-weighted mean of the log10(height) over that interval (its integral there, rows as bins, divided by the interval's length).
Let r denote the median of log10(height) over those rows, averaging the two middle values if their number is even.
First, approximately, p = 2.24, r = 2.24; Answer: 4.48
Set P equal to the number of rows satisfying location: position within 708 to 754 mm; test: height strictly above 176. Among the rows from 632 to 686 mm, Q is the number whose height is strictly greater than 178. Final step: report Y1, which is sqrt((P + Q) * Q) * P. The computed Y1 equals 164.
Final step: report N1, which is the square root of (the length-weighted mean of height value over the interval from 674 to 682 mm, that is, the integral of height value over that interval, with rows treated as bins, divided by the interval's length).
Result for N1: 13.2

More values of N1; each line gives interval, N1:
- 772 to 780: 9.1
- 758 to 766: 13.2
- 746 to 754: 13.4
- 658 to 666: 13.4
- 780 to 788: 9.9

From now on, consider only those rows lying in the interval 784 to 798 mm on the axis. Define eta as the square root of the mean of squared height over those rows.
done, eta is 155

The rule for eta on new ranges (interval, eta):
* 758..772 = 161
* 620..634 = 175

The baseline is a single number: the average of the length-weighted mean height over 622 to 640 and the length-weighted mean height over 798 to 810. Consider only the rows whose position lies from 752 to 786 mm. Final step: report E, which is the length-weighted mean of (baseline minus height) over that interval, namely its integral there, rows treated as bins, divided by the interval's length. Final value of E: 48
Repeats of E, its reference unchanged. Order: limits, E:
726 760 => 0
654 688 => 8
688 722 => 53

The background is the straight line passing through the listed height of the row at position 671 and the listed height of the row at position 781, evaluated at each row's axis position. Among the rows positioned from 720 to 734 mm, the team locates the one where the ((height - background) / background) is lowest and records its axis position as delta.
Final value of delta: 721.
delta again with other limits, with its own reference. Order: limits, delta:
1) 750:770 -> 769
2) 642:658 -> 645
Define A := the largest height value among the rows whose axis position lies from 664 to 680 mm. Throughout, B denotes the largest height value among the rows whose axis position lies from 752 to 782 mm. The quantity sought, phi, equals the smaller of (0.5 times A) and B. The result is 90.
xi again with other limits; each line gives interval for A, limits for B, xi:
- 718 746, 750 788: 0.34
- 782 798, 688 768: -0.09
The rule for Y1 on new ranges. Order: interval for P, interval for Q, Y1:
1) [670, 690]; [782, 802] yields 16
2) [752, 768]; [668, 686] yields 9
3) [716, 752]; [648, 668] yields 110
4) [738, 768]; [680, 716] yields 0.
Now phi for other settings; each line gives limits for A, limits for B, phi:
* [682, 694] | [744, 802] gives 82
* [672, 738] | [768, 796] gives 92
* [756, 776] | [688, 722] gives 90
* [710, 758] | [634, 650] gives 92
